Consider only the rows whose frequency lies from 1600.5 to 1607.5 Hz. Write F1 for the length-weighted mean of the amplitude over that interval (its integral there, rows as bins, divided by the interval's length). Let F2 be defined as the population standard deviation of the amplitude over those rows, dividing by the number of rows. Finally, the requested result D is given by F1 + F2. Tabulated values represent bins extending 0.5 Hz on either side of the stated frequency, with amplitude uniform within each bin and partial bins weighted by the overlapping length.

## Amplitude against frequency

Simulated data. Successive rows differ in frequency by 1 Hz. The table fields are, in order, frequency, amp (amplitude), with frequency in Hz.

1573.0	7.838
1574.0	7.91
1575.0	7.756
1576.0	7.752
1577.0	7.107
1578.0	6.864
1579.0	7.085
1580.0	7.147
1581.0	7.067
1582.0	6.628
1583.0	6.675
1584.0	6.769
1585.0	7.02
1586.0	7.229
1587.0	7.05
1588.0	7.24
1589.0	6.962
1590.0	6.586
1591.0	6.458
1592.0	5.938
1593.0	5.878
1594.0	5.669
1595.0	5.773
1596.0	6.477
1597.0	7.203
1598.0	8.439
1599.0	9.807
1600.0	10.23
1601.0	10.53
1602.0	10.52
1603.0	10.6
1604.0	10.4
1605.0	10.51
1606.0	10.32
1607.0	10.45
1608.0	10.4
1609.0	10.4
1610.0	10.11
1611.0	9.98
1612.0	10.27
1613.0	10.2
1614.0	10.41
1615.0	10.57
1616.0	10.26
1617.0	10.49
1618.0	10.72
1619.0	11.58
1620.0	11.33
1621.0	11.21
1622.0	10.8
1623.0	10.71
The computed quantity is 10.6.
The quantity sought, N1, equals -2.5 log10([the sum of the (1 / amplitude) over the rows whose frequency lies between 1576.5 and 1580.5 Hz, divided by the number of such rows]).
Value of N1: 2.12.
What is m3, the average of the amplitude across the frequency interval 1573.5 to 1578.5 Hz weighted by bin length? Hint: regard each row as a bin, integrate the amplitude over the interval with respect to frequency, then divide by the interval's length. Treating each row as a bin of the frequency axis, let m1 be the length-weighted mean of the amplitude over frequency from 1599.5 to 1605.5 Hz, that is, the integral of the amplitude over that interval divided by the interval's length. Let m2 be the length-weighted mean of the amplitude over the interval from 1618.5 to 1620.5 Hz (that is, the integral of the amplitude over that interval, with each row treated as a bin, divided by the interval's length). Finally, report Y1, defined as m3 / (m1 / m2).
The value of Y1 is 8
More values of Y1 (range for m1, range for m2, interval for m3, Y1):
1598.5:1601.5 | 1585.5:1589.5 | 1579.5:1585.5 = 5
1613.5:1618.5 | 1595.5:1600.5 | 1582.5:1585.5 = 5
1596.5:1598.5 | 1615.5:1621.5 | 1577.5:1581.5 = 10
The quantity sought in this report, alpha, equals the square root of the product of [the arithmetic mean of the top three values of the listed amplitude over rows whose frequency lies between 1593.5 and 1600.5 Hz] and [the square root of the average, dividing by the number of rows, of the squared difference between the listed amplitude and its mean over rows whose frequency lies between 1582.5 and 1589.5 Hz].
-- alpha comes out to 1.37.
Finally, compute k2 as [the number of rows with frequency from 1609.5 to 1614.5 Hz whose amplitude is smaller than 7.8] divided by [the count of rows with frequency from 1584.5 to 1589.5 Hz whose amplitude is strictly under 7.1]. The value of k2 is 0.0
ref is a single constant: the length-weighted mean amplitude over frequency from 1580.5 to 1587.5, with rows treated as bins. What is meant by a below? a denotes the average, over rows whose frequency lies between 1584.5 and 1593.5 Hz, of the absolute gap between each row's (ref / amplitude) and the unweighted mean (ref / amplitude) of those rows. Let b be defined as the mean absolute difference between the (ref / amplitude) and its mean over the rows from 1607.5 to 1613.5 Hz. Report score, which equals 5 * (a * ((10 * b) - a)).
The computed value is 0.01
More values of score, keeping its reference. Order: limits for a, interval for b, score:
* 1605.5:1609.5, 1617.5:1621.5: 0.00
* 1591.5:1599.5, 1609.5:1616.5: -0.05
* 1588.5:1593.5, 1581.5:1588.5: 0.08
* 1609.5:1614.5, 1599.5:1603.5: 0.00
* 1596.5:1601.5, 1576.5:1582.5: 0.06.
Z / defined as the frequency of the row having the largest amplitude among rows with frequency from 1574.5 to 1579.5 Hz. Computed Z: 1575.0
